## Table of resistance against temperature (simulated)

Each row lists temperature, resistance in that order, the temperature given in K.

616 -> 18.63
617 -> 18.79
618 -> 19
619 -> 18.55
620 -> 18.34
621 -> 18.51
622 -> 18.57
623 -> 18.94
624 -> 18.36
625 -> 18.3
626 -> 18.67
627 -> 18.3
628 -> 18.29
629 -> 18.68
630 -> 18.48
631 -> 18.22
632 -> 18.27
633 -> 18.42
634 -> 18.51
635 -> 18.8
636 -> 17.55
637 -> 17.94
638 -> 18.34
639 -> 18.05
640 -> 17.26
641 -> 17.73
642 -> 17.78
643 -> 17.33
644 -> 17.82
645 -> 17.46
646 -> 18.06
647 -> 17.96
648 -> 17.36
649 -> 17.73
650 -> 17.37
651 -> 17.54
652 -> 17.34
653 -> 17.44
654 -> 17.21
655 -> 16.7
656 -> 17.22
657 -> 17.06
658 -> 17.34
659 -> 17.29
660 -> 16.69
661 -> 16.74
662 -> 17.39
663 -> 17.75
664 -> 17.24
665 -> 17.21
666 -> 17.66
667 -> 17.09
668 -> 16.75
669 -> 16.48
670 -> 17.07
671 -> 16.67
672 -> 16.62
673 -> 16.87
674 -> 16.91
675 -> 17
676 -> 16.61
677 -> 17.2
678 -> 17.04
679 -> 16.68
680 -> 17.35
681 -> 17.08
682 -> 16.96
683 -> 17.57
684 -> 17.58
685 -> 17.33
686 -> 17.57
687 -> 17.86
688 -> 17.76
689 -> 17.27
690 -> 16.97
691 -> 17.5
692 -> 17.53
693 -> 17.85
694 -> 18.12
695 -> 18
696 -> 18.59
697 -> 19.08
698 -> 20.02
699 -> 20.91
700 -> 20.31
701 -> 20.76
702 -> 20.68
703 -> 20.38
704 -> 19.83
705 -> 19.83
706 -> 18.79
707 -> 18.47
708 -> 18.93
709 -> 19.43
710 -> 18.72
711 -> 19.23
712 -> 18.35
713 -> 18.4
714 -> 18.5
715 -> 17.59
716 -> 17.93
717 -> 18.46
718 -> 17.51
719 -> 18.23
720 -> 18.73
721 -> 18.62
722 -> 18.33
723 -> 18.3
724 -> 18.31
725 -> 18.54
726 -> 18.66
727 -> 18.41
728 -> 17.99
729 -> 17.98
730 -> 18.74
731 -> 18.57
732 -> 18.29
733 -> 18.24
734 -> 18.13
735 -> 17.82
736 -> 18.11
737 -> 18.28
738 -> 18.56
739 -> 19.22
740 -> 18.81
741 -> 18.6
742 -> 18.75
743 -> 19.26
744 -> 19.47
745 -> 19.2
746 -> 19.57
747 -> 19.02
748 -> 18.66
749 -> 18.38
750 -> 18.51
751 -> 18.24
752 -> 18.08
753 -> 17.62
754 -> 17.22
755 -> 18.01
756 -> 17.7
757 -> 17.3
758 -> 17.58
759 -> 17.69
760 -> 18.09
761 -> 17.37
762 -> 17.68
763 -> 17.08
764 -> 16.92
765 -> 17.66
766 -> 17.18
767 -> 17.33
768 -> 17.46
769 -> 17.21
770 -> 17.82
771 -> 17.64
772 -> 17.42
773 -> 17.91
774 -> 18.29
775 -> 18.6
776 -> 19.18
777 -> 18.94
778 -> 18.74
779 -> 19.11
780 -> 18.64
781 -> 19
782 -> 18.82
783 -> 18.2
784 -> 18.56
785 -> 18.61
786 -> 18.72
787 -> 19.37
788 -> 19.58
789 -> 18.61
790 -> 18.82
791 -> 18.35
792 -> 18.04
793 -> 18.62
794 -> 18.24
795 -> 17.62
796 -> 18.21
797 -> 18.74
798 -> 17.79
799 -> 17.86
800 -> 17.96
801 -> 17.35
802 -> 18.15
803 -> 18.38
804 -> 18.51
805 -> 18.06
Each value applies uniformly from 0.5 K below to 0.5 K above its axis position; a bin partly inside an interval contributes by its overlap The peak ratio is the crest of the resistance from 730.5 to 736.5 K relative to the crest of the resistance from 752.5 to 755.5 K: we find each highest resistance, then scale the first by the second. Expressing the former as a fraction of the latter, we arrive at 1.03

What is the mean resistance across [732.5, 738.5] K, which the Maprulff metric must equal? 18.2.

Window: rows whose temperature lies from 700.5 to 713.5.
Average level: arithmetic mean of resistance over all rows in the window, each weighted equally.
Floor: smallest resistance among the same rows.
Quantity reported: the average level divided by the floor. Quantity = 1.056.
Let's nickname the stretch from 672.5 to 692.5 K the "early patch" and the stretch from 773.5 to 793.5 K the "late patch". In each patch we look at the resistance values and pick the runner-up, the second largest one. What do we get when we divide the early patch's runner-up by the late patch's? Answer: 0.92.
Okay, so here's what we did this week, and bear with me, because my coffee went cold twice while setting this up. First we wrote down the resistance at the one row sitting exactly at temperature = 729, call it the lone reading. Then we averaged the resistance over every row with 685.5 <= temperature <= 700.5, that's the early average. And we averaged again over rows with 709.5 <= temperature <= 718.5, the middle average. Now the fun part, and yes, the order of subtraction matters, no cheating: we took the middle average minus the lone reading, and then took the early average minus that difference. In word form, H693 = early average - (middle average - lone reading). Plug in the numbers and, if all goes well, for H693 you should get 18.0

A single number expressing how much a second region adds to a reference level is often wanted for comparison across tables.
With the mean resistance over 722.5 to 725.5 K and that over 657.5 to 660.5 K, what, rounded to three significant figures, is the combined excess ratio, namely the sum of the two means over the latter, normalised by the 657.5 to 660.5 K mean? 2.07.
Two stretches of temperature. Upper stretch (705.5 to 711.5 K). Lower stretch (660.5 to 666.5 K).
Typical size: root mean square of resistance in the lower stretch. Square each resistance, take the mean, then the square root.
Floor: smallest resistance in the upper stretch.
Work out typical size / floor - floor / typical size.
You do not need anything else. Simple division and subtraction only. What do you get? -0.13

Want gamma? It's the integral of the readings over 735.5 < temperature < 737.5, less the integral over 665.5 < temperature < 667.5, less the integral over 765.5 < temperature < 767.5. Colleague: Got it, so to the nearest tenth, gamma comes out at -32.9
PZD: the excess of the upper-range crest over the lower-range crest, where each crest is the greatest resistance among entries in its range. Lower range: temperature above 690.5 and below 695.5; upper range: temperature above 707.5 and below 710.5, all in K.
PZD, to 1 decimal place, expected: 1.3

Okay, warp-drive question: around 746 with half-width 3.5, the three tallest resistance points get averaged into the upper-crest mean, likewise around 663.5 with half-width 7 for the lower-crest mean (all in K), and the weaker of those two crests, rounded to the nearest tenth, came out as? 17.6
